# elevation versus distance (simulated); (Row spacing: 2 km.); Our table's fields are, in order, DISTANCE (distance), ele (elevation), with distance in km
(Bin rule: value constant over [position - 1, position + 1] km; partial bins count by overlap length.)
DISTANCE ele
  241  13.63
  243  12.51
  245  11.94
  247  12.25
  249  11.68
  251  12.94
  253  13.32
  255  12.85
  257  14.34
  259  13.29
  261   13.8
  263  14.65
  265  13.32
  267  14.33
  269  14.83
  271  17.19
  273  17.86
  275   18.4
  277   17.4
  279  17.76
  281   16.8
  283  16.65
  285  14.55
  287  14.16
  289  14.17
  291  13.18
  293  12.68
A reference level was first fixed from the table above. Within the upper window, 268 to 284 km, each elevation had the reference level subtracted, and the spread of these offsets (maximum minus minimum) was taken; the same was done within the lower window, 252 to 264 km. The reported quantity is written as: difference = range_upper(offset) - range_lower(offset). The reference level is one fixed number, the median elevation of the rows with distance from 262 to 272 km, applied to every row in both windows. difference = 1.8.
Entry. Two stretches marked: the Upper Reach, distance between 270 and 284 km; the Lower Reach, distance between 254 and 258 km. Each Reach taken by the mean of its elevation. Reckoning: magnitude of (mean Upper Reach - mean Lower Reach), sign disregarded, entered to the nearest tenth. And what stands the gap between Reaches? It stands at 3.8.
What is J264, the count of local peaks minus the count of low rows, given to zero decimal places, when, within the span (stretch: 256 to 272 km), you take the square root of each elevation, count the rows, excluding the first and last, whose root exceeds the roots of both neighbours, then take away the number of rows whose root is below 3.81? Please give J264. -4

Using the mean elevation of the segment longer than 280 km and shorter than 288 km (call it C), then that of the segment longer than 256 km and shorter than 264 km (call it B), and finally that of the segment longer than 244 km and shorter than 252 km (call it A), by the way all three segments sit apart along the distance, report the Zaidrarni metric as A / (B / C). 13.5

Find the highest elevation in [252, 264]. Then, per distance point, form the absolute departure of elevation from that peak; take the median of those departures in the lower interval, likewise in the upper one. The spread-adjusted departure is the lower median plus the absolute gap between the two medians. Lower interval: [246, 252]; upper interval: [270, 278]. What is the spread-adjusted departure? 3.0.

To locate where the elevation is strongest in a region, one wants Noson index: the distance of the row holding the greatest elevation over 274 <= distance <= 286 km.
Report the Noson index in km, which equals 275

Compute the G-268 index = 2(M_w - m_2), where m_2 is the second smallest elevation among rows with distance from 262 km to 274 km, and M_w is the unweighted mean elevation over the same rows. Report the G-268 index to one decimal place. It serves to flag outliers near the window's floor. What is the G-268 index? 2.1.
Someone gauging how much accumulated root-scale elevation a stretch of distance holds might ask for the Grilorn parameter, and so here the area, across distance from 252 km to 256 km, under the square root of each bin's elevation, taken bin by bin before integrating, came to 14.5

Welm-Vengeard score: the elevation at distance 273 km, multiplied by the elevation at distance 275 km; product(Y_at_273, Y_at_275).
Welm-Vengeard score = 329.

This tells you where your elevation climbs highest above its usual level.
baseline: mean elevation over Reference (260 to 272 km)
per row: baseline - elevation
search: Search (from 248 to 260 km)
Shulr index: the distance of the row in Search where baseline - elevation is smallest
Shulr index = 257 km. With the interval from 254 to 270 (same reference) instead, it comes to 269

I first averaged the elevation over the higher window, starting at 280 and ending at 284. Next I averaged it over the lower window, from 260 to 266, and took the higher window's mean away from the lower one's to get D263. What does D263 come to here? -2.8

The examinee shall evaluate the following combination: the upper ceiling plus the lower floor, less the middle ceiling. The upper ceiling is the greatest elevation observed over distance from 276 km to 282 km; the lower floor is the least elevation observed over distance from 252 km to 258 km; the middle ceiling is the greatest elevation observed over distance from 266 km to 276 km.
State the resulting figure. 12.2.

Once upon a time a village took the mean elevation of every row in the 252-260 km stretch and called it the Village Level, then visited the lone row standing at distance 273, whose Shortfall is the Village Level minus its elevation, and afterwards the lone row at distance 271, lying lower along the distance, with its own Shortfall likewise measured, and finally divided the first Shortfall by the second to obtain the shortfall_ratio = 1.2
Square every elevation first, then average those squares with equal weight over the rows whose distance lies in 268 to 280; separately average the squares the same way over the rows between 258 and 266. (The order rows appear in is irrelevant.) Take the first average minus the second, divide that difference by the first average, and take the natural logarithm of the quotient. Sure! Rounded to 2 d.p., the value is -1.01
